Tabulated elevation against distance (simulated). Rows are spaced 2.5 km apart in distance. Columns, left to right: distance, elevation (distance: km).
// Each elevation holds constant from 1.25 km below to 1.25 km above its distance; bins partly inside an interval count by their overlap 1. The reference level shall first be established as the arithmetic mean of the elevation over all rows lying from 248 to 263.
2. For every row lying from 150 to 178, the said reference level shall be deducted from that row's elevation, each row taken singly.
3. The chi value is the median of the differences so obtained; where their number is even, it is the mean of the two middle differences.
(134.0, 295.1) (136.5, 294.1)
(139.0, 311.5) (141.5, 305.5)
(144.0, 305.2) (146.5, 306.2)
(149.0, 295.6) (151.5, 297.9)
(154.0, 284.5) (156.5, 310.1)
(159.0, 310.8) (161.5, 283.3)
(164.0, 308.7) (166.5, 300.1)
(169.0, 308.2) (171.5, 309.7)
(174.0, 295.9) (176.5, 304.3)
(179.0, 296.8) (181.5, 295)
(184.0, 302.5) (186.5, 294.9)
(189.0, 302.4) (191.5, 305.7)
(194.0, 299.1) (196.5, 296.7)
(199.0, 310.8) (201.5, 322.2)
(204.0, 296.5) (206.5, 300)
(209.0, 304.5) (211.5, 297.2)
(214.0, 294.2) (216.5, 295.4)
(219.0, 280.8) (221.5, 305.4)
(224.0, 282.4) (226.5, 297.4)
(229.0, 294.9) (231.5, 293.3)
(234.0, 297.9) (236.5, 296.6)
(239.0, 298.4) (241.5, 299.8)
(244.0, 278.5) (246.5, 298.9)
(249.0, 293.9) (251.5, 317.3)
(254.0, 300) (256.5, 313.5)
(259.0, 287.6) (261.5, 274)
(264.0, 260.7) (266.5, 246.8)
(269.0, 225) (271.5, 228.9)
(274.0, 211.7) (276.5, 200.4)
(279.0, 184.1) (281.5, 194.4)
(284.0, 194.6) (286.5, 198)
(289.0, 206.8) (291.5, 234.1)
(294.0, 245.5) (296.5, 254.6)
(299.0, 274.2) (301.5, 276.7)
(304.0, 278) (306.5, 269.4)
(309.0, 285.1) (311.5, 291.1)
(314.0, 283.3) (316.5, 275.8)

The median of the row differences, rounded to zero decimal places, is 7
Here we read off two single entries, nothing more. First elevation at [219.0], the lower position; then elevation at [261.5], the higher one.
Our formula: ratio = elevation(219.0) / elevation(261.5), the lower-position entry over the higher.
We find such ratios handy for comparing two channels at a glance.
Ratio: 1.02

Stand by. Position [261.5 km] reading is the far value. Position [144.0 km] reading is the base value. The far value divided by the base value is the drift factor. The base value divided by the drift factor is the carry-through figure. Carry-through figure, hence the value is 340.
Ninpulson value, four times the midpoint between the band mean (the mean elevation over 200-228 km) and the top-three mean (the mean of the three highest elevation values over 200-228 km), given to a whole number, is 1217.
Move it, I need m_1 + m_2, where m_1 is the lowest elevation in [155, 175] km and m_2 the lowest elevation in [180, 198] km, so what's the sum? 578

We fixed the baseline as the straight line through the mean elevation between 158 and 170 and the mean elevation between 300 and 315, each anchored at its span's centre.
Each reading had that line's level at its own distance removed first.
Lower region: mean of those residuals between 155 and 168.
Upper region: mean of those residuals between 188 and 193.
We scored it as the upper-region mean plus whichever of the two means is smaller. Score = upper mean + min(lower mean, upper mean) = 6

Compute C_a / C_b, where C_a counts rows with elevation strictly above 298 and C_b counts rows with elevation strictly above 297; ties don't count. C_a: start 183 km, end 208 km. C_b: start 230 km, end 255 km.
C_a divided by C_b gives 1.17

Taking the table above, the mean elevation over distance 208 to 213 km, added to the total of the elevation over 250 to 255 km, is 918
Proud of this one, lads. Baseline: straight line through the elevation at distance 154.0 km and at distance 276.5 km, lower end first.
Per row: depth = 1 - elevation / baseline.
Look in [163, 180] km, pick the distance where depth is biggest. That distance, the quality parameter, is 166.5 km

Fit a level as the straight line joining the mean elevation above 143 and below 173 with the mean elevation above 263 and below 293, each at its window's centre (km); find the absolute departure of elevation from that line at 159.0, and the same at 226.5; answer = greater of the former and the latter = 45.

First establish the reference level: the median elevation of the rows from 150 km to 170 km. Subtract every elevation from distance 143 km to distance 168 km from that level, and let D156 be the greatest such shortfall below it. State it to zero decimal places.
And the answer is 21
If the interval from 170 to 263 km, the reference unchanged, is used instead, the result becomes 30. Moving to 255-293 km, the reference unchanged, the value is 120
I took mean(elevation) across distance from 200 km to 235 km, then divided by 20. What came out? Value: 14.9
